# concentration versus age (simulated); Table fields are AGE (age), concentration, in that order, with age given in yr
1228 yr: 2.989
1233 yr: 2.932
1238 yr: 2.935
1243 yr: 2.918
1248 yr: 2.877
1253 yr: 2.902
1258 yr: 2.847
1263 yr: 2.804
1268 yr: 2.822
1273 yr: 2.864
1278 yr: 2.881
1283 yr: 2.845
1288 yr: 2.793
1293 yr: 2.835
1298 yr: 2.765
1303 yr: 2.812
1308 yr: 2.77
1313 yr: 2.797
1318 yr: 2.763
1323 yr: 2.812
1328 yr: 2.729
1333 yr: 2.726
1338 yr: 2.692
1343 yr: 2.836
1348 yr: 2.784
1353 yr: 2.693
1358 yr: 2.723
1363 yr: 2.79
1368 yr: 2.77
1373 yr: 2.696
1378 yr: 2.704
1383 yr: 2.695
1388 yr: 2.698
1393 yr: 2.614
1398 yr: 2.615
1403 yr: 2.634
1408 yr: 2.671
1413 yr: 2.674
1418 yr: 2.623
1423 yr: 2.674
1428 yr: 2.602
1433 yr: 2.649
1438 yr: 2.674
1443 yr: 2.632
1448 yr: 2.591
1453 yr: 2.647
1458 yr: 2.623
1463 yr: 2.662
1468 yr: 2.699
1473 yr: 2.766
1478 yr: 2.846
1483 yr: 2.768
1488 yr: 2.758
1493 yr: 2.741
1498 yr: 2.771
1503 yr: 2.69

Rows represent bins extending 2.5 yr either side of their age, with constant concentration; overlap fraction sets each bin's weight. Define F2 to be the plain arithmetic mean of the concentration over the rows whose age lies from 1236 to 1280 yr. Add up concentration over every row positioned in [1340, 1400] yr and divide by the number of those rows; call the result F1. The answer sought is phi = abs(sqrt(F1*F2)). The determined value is 2.79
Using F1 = 2.72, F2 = 2.87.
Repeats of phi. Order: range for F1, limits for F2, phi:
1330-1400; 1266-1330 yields 2.76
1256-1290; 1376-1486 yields 2.75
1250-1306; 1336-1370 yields 2.79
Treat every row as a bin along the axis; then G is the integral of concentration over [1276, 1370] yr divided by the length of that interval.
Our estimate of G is 2.78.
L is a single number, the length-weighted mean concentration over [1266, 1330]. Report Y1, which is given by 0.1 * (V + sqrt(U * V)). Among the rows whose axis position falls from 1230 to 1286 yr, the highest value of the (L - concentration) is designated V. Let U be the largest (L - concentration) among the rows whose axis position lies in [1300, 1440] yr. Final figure 0.003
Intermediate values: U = 0.21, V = 0.00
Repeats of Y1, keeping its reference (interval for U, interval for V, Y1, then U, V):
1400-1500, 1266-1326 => 0.014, 0.22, 0.04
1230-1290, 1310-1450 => 0.027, 0.01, 0.22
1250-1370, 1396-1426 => 0.034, 0.12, 0.19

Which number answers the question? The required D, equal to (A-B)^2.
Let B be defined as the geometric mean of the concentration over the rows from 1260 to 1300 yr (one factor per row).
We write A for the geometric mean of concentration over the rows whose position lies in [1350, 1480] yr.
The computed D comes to 0.022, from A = 2.68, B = 2.83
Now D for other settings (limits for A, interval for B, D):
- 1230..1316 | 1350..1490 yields 0.026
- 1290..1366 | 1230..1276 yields 0.012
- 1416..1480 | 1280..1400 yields 0.006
